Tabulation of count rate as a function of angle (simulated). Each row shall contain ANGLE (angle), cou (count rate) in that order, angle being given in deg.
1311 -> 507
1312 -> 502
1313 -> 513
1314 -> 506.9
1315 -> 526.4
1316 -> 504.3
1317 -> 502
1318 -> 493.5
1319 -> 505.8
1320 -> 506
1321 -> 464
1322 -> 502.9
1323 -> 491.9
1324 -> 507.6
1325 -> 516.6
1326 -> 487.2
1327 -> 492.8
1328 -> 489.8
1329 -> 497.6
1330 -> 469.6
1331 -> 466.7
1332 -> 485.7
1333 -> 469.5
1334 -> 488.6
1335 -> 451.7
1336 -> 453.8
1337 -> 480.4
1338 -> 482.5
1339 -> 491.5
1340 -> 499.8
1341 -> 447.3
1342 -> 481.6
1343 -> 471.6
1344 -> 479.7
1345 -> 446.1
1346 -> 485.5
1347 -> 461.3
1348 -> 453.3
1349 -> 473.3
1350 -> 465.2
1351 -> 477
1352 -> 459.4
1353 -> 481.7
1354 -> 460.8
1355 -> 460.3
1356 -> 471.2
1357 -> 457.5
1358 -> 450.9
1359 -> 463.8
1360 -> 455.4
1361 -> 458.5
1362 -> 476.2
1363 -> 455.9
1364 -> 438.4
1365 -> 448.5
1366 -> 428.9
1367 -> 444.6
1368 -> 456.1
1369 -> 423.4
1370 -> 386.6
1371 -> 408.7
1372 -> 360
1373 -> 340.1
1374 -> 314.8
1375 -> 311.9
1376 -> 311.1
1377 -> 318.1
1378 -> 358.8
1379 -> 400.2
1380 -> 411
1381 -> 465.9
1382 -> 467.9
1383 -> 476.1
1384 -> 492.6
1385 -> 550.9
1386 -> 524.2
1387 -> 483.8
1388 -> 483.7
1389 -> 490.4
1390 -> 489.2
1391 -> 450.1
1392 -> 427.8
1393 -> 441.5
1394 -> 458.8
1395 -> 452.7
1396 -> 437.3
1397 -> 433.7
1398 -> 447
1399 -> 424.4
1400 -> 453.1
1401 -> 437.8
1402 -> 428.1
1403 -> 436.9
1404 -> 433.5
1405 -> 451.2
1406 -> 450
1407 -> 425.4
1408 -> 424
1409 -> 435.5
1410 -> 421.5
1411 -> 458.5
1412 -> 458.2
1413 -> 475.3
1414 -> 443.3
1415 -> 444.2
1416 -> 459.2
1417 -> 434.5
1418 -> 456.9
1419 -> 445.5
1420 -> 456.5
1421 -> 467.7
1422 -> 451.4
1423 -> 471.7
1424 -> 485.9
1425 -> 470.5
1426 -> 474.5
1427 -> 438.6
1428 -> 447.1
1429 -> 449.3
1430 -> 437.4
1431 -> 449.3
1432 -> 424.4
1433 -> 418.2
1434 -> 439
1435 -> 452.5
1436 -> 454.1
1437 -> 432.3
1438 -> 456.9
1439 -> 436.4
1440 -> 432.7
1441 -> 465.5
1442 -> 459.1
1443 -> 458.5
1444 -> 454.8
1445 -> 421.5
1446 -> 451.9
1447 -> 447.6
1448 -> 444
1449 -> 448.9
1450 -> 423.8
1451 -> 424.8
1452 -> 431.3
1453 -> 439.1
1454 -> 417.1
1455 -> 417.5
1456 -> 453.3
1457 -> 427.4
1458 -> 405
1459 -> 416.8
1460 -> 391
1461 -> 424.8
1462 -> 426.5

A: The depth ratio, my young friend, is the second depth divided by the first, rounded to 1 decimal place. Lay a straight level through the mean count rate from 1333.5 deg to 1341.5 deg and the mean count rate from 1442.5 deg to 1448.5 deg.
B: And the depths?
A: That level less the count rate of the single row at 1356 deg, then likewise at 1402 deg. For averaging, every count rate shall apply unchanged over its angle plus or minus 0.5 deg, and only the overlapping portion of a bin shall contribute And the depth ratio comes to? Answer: -19.0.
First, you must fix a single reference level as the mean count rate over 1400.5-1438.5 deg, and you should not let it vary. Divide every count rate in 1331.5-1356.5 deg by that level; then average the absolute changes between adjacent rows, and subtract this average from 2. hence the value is 1.959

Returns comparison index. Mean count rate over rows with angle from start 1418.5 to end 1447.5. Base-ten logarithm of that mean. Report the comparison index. 2.65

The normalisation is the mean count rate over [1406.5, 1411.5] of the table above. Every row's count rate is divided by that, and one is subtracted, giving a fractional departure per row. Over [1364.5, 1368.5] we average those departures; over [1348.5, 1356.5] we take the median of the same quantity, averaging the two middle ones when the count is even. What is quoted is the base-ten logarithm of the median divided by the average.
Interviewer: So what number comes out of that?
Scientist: 0.48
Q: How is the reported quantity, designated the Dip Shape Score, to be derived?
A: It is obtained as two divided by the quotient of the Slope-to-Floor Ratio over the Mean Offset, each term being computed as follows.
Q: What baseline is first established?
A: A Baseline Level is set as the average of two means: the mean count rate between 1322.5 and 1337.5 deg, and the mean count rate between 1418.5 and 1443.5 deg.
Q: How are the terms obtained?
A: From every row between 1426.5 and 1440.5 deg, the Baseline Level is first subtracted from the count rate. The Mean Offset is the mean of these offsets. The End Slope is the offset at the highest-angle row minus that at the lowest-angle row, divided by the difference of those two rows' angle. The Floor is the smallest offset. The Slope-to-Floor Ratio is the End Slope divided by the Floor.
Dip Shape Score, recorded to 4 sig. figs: -5730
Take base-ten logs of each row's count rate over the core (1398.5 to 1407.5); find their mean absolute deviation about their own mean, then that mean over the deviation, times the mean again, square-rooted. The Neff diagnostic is 27.9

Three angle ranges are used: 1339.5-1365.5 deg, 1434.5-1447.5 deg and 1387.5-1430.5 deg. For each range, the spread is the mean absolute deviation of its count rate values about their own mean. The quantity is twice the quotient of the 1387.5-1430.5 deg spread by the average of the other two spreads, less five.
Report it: -2.4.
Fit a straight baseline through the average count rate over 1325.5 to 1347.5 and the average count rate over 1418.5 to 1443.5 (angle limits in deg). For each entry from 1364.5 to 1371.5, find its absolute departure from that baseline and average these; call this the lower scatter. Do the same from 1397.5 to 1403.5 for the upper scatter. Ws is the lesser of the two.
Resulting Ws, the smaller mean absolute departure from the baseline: 21.3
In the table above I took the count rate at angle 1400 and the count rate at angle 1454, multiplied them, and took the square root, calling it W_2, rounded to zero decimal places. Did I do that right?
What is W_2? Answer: 435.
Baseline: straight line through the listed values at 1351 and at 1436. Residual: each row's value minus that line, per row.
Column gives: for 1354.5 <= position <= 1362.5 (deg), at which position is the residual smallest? 1358 deg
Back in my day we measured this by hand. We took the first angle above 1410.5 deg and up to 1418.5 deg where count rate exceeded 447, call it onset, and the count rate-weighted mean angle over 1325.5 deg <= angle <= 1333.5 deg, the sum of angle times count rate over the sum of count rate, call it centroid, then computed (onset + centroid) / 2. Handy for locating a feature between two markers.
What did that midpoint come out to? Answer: 1370.2 deg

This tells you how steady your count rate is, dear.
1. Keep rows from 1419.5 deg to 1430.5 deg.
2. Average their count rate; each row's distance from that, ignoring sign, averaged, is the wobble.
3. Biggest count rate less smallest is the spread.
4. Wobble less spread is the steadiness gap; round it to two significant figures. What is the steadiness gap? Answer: -35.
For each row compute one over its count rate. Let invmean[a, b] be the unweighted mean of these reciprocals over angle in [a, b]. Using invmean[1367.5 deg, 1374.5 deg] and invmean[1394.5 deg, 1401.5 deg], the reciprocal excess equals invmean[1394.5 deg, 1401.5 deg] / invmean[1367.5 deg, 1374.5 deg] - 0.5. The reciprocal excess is 0.36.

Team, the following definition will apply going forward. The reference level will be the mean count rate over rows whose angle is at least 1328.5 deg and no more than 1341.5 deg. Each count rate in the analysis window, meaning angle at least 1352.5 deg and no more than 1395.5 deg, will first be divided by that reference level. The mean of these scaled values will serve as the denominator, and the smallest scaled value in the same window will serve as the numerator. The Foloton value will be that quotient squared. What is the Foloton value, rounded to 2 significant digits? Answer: 0.51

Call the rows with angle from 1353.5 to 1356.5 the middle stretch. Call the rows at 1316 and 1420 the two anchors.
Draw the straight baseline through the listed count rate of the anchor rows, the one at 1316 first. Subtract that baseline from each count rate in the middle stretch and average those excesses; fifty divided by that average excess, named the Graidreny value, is -2.2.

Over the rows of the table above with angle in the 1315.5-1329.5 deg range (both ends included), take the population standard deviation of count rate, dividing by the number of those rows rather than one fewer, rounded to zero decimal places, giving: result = 12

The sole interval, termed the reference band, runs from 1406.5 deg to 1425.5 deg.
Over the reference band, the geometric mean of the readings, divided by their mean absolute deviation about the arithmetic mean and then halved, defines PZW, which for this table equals 15.1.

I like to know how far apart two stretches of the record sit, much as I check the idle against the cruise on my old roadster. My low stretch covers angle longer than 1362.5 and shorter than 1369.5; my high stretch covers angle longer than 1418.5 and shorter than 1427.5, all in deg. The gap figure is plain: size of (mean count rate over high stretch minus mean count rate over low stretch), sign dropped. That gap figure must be 20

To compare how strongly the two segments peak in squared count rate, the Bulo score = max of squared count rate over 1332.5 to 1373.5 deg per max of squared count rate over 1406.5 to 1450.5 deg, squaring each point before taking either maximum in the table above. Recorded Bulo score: 1.06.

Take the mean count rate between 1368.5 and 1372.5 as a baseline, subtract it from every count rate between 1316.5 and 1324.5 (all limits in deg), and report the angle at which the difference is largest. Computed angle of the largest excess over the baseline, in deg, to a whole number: 1324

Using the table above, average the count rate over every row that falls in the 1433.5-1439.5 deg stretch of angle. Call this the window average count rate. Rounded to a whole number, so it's 445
